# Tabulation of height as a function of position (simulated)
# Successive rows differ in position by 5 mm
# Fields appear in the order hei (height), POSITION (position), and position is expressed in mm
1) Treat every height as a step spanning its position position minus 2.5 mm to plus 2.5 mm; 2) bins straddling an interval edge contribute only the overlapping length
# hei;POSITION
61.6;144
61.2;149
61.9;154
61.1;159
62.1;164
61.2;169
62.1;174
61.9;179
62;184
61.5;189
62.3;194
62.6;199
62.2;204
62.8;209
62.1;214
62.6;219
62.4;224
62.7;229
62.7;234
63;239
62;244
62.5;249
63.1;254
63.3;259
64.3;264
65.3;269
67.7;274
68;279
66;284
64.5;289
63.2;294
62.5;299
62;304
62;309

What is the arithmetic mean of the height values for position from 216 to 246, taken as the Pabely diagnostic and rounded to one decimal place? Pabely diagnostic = 62.6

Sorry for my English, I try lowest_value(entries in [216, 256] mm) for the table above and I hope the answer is 62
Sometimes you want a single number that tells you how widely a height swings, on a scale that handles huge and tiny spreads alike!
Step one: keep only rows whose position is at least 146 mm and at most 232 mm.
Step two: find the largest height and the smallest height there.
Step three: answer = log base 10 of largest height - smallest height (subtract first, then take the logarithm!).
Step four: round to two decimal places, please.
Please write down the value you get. 0.23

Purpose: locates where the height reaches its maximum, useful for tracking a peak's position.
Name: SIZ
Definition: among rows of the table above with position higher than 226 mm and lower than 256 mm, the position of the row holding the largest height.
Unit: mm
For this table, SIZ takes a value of 254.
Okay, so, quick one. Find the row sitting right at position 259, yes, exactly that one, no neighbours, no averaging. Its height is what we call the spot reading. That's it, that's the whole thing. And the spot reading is 63.3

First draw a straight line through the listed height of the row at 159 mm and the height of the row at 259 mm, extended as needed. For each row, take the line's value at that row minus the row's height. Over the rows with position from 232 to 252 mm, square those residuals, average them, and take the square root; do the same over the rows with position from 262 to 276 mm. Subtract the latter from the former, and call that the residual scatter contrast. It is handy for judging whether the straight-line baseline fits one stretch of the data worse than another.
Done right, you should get -2.0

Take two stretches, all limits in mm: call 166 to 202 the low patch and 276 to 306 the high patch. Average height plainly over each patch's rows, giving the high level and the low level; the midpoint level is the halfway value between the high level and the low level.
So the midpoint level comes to 63.2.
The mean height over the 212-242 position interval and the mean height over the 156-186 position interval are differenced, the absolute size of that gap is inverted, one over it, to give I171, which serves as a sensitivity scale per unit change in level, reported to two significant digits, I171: 1.2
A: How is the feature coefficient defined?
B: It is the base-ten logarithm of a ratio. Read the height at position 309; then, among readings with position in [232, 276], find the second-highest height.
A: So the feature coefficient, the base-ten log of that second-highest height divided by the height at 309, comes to 0.02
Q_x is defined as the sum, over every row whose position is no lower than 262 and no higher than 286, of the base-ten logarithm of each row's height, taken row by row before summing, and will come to 9.1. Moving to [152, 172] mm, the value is 7.2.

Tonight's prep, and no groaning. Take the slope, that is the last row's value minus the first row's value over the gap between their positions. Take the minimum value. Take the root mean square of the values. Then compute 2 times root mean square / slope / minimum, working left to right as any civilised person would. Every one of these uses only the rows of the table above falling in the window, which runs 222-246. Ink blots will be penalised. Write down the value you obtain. -101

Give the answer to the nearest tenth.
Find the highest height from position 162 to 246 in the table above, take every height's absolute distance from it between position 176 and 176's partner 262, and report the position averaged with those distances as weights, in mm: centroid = 208.9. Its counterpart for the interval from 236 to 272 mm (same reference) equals 260.6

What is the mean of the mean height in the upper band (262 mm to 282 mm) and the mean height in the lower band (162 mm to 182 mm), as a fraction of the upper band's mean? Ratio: 0.966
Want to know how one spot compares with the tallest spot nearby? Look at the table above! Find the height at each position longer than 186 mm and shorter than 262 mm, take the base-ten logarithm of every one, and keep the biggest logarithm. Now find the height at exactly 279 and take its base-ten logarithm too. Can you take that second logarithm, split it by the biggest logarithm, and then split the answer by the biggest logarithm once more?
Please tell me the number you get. 0.565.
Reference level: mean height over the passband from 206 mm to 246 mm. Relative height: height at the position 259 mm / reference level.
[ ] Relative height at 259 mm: 1.01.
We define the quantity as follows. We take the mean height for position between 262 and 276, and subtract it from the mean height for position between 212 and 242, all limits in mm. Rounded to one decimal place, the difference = -3.2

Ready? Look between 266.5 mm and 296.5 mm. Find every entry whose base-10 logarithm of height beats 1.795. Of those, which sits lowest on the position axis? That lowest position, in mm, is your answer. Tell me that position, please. 269 mm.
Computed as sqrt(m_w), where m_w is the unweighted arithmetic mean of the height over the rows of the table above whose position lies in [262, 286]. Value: 8.14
